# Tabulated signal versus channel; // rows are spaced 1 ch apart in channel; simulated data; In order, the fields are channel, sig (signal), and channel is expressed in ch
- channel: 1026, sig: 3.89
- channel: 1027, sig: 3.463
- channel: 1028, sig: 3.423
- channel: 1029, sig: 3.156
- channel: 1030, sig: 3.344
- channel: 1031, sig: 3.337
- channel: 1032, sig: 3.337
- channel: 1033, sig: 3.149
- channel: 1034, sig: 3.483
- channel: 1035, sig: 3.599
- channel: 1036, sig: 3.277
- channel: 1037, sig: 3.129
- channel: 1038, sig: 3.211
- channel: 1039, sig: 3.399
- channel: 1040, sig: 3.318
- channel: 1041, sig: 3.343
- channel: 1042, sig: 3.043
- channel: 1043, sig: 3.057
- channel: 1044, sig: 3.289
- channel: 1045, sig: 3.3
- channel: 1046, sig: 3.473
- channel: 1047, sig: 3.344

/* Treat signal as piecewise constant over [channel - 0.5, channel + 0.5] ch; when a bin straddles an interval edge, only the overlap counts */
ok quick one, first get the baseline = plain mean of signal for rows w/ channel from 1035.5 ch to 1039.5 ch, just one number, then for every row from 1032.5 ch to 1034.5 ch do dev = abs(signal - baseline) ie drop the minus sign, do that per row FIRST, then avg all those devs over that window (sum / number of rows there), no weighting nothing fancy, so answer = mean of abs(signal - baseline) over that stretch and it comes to 0.17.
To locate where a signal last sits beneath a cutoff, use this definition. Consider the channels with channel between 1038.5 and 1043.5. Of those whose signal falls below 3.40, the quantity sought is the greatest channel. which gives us 1043 ch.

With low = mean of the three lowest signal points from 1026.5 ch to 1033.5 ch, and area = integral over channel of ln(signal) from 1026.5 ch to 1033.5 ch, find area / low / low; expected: 0.81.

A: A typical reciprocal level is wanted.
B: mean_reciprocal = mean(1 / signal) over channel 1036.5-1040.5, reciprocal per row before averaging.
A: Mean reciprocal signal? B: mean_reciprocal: 0.307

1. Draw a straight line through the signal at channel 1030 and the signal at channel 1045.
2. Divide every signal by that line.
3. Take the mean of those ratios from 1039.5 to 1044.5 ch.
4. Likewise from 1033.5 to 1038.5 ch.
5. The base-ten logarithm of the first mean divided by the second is -0.0149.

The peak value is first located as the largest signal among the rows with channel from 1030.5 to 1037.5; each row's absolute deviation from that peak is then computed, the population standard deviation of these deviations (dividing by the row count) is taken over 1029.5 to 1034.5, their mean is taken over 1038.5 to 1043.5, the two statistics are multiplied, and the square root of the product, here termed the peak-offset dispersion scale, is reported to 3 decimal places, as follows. 0.197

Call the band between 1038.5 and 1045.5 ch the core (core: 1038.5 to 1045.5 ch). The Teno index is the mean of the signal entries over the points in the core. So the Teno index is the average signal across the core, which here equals 3.25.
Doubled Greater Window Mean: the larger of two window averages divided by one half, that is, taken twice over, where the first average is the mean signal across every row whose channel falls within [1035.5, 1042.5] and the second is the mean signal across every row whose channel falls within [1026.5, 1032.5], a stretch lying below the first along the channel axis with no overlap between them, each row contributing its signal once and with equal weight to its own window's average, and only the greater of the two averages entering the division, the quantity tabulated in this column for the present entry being 6.69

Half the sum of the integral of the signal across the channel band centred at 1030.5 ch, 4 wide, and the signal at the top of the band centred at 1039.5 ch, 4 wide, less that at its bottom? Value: 6.65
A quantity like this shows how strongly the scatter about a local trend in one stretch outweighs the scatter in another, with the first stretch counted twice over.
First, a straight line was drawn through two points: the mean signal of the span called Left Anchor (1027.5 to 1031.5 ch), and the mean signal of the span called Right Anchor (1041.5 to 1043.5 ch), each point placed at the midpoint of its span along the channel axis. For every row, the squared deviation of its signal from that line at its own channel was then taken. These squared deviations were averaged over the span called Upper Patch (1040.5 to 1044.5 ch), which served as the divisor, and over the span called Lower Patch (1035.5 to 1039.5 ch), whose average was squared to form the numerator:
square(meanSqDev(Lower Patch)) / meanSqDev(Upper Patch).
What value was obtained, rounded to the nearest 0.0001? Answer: 0.0149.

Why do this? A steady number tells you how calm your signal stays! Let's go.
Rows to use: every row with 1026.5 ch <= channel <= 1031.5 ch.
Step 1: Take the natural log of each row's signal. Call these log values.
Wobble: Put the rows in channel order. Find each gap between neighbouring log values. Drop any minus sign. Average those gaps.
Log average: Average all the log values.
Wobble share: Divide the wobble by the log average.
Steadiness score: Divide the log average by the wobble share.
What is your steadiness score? 38.1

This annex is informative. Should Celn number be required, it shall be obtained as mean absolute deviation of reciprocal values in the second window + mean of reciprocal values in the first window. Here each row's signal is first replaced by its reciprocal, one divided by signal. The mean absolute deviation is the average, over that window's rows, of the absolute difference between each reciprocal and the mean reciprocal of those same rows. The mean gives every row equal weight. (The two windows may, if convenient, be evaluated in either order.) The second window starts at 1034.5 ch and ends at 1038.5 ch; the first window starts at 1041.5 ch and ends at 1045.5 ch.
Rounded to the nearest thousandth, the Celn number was 0.329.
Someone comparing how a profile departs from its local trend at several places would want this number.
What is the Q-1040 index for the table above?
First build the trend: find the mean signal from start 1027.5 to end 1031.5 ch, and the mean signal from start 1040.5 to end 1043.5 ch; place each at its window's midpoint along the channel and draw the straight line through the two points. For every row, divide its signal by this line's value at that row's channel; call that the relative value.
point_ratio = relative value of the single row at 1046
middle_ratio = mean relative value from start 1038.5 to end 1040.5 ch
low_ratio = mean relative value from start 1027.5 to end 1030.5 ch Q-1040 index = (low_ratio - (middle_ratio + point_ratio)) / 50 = -0.0236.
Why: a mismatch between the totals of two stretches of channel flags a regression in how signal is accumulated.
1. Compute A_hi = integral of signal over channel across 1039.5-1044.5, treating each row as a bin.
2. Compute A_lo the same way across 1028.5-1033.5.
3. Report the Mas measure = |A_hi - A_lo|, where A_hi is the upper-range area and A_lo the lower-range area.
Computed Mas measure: 0.27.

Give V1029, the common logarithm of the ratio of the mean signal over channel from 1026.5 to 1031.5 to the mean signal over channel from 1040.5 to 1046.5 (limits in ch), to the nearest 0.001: 0.012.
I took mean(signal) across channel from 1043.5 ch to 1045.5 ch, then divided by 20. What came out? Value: 0.165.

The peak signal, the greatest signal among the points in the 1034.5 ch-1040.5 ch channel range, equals 3.599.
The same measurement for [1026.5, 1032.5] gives 3.463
